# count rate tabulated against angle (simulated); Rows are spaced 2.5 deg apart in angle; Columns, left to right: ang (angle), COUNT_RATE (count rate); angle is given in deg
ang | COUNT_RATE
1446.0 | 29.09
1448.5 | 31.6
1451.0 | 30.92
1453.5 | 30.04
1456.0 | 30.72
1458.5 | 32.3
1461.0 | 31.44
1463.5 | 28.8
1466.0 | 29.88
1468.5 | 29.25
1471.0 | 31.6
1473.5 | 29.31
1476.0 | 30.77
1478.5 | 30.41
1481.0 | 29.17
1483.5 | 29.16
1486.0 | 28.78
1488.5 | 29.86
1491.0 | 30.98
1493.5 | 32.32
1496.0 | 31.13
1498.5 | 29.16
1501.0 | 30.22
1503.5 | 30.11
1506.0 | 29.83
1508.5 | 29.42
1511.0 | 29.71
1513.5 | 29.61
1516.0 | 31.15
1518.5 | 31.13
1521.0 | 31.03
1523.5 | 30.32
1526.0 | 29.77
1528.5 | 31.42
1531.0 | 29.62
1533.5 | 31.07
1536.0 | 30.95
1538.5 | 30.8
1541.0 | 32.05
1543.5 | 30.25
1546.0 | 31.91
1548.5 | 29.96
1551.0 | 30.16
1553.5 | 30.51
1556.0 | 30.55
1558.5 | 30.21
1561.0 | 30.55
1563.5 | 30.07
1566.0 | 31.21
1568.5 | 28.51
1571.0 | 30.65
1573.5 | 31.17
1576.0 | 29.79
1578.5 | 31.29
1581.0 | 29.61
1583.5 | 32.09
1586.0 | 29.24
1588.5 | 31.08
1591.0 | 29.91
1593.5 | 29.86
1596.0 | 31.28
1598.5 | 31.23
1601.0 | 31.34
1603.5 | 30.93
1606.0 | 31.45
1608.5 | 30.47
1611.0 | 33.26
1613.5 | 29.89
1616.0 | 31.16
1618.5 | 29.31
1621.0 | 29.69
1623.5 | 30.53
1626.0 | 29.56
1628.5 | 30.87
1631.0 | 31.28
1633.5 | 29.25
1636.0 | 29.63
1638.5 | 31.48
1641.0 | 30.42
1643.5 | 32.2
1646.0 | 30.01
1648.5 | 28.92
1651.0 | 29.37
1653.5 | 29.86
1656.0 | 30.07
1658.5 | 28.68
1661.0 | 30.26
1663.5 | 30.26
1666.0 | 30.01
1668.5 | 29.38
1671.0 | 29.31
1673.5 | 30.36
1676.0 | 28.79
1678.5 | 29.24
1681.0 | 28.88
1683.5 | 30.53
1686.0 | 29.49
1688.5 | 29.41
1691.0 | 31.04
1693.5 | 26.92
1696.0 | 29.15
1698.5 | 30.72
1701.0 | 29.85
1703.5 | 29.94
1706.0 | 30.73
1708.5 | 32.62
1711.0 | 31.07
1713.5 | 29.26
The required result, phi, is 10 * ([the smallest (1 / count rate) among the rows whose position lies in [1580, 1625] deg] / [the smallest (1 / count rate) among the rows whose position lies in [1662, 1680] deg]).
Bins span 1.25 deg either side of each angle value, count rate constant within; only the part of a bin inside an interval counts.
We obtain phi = 9.1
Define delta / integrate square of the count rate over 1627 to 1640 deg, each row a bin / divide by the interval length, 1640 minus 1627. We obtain 930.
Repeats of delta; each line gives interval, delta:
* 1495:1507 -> 905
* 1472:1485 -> 887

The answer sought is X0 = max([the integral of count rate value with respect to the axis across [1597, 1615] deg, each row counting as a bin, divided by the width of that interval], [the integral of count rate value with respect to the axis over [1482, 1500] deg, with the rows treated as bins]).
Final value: 543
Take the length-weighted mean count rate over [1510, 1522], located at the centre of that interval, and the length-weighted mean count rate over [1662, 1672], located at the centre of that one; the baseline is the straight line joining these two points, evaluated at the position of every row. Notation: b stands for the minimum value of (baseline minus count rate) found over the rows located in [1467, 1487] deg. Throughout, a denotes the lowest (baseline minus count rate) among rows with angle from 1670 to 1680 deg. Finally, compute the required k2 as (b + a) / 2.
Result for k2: -0.73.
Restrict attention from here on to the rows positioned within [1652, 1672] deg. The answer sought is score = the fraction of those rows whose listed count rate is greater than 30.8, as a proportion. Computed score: 0.00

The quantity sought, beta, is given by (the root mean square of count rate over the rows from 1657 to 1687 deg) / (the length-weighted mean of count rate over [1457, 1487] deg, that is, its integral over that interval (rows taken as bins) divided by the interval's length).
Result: 0.984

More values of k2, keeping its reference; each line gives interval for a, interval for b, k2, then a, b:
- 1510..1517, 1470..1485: -0.73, -0.6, -0.84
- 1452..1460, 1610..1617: -2.34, -1.5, -3.21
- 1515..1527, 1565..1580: -0.85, -0.6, -1.08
